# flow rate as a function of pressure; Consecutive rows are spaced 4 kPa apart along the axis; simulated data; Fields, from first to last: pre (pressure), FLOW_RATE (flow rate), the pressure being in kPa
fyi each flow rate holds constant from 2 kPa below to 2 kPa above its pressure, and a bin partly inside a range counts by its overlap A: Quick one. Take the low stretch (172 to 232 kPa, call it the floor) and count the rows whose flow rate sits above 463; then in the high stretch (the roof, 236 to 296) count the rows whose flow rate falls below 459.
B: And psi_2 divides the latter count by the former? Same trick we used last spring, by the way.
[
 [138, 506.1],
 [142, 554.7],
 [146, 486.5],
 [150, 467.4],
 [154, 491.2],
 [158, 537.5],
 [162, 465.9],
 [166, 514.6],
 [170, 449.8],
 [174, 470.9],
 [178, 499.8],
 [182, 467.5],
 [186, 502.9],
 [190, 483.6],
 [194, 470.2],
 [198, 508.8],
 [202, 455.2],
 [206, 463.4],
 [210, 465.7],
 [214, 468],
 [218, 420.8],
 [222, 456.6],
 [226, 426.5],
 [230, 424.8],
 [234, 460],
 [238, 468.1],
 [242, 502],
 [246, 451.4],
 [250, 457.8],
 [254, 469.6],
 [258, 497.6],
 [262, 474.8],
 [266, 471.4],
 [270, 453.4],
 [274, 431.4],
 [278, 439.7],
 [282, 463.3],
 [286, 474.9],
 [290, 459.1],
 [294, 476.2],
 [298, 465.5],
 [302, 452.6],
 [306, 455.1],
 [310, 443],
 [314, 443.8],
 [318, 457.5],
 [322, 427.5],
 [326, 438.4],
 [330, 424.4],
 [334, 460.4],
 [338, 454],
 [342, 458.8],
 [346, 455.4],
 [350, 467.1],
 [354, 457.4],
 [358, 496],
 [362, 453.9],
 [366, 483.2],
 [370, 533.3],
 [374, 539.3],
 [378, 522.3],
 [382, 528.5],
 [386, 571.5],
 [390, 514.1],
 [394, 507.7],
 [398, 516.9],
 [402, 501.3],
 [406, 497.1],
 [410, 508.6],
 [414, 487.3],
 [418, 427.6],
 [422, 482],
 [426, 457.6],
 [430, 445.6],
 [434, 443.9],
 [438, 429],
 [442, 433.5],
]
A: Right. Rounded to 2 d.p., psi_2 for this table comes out 0.50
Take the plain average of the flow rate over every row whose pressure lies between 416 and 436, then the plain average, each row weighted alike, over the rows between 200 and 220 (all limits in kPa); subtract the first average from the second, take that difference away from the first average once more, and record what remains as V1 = 448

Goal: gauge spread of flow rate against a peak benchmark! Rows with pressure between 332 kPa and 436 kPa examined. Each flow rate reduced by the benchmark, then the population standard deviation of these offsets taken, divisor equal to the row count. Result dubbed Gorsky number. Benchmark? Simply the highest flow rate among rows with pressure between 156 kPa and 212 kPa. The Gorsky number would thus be 35.0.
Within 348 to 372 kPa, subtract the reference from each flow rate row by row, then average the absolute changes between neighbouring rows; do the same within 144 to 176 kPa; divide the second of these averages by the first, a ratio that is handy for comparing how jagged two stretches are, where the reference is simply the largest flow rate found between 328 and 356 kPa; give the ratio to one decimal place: 1.2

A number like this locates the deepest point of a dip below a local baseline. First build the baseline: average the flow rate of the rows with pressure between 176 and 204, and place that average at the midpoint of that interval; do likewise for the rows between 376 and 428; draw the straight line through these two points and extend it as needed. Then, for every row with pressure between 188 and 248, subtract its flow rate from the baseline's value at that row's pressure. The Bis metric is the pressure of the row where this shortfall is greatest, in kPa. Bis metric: 218 kPa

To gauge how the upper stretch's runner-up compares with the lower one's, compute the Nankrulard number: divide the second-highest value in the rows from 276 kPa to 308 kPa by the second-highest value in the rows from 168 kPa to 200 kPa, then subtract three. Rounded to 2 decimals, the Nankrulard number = -2.06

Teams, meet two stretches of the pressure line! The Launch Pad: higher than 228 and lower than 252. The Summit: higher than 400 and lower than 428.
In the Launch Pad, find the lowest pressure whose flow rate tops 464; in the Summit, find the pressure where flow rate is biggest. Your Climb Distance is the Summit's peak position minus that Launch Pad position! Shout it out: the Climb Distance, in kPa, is 172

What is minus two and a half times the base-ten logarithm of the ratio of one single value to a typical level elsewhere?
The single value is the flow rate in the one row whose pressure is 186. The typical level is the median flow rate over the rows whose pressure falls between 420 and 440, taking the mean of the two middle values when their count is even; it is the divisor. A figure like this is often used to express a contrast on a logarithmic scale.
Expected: -0.13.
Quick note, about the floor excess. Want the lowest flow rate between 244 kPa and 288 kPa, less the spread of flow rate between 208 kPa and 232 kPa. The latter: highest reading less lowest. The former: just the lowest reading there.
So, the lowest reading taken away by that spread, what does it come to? 384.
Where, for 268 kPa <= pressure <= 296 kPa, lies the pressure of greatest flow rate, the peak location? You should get 294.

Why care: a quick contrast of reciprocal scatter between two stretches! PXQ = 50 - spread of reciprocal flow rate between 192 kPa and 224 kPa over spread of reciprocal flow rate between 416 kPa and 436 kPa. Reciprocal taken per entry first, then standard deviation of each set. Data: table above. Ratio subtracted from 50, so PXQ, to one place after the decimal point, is 48.8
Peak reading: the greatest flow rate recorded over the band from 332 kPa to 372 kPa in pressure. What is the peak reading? 533.3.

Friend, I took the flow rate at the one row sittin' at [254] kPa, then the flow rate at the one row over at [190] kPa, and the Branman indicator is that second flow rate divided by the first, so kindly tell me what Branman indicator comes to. 1.03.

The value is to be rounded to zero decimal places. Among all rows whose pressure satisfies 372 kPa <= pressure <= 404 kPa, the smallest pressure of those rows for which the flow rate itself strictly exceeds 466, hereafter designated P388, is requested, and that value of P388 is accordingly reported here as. 374 kPa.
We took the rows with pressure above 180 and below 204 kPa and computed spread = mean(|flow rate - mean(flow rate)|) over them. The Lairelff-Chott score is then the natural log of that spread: 2.84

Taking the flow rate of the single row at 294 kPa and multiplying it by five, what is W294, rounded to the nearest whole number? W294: 2381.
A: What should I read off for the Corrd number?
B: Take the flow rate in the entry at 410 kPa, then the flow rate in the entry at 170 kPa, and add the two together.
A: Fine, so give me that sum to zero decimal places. 958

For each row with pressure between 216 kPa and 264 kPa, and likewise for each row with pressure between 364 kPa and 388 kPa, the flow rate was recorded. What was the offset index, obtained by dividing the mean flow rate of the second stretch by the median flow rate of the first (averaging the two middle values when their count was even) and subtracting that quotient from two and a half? 1.35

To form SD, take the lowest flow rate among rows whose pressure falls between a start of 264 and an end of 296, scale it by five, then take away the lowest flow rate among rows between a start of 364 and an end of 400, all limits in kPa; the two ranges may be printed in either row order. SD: 1674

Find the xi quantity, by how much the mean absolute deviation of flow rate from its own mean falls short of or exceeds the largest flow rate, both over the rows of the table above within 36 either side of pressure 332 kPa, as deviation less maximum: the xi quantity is -484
